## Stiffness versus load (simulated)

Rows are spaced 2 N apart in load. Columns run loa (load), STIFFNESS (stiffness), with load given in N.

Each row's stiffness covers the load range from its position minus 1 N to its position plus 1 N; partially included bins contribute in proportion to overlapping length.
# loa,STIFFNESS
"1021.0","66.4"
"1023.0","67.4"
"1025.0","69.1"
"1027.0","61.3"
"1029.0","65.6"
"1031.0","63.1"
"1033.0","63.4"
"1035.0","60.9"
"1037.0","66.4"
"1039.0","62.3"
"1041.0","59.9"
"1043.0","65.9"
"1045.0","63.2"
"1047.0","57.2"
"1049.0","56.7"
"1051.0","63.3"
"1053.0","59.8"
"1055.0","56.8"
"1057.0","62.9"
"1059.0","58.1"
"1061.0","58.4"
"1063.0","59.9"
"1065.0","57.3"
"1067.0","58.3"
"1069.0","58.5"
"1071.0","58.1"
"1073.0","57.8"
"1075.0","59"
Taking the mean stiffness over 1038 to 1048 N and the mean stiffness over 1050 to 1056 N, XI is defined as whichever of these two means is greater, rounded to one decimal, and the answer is 61.7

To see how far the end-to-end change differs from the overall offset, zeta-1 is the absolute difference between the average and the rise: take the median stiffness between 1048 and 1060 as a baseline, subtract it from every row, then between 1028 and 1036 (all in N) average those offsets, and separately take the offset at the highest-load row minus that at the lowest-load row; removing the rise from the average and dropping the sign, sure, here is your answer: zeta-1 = 9.0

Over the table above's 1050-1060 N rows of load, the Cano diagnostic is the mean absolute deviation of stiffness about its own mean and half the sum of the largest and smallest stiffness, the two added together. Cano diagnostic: 62.4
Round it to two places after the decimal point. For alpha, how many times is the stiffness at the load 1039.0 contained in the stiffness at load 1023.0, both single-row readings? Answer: 1.08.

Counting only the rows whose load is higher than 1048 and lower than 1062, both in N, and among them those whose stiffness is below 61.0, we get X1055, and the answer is 5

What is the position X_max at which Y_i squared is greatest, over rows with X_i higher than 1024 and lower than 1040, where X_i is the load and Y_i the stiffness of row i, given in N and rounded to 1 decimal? 1025.0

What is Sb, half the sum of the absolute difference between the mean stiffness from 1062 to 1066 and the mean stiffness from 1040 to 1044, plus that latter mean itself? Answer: 33.6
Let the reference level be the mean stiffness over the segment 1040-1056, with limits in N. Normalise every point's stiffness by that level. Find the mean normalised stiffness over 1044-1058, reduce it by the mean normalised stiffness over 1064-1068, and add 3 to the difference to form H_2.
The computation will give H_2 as 3.04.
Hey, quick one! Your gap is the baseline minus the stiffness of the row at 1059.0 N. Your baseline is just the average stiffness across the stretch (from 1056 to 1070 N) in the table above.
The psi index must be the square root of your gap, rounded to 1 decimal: 1.0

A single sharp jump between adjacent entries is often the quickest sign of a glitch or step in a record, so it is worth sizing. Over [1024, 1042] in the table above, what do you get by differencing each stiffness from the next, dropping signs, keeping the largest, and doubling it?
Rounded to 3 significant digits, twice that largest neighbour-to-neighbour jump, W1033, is 15.6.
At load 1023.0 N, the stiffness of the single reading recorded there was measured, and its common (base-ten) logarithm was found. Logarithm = 1.83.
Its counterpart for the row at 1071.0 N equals 1.76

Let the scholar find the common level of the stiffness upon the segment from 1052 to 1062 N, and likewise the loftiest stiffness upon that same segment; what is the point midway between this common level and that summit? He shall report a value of 61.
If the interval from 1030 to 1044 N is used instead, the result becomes 65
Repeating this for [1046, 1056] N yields 61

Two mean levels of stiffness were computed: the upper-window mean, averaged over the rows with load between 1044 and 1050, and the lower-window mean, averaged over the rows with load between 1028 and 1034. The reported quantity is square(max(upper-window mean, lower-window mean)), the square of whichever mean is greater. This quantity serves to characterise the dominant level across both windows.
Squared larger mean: 4100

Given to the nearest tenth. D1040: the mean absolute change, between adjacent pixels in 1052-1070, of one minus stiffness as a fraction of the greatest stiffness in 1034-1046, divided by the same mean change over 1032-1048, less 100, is -99.4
